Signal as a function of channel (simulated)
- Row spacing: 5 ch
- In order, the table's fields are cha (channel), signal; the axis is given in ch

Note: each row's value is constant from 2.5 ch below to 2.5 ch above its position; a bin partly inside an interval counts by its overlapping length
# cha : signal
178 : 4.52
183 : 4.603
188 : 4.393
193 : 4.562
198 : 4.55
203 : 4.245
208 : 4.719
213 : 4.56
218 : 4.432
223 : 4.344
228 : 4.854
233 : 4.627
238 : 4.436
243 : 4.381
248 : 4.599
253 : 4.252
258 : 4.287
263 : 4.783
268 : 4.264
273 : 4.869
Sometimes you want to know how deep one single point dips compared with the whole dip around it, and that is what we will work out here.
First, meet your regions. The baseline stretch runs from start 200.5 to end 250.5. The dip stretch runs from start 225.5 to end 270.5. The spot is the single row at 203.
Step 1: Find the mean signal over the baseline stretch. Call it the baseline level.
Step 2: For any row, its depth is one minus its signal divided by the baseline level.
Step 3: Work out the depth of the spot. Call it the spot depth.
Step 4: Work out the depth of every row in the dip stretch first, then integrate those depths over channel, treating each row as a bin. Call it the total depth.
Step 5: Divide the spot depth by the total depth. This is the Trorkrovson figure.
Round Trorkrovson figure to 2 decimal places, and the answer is 0.28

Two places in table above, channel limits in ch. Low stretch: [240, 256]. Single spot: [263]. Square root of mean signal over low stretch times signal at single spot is 4.59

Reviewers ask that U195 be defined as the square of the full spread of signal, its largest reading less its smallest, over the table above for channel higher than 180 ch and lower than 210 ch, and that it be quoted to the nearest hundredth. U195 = 0.22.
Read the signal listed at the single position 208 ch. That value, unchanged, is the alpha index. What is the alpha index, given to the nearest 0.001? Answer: 4.719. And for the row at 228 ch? 4.854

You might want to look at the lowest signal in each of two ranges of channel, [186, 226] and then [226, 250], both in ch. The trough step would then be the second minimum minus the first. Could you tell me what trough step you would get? 0.14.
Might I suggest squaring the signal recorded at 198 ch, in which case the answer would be 20.7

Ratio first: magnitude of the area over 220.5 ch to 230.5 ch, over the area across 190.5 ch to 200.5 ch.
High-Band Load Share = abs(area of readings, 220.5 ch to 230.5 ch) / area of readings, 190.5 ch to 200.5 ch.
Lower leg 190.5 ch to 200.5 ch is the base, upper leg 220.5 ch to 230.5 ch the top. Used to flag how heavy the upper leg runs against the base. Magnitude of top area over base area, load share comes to 1.01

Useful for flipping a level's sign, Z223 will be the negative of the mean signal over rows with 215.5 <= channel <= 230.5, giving -4.54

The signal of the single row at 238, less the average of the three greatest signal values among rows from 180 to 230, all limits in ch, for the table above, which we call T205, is -0.29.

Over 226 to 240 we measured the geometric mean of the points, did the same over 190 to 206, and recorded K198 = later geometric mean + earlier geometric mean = 9.09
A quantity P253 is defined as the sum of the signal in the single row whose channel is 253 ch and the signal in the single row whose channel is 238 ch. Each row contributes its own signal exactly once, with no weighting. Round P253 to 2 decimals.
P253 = 8.69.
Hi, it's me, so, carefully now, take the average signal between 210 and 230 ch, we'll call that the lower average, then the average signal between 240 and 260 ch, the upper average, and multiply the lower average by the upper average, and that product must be 19.9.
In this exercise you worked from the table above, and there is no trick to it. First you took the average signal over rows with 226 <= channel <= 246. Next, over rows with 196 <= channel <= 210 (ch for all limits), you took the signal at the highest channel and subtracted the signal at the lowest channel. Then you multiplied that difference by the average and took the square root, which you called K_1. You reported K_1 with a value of 0.88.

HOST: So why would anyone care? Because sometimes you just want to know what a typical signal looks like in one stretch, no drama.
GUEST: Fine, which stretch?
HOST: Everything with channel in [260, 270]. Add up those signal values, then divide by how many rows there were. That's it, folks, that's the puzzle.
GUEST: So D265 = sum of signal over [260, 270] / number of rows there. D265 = 4.52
